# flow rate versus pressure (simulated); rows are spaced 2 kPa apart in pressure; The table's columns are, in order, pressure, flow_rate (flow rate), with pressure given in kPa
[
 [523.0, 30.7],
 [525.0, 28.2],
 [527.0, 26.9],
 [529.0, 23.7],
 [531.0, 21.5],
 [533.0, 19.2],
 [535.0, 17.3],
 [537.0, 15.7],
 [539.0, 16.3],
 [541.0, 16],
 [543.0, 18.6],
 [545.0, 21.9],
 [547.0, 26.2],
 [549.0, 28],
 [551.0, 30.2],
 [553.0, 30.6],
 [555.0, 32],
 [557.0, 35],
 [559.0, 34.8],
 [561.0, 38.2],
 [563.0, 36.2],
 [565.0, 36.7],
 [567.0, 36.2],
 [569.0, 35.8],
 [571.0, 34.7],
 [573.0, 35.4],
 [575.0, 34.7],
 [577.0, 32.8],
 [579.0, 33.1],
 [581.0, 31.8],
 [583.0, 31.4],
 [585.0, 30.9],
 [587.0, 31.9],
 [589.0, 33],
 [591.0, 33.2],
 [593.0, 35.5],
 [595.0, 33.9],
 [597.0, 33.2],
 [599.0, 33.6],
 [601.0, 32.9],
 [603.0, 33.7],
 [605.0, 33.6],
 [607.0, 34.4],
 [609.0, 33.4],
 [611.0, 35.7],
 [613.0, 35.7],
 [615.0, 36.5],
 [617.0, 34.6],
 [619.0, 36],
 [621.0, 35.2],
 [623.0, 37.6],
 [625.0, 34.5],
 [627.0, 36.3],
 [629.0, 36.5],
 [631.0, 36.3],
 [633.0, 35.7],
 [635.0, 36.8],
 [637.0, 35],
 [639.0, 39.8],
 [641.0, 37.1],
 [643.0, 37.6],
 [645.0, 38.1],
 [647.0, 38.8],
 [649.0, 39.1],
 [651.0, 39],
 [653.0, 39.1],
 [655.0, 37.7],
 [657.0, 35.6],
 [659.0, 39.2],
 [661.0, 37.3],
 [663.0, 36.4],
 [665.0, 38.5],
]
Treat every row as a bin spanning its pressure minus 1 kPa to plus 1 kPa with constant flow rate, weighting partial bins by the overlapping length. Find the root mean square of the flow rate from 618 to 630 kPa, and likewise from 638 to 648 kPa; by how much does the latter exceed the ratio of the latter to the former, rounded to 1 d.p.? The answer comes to 37.2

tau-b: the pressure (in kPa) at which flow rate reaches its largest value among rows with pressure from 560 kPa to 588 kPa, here 561.0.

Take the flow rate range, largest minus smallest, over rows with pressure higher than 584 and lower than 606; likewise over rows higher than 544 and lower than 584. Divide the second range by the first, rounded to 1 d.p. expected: 3.5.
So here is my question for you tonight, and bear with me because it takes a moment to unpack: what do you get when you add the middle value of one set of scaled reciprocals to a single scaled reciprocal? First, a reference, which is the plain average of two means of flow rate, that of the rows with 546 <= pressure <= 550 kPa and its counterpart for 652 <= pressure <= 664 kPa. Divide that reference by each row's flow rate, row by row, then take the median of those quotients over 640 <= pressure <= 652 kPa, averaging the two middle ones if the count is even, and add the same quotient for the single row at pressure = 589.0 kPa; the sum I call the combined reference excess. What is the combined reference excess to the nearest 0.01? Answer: 1.82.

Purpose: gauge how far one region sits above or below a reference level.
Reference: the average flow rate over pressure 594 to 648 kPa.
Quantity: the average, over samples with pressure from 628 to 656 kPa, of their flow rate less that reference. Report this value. 2.0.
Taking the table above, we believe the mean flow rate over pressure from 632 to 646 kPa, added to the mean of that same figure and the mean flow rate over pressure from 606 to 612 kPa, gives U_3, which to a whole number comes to 73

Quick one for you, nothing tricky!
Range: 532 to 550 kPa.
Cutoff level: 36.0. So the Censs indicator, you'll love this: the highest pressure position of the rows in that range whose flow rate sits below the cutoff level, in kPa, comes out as 549.0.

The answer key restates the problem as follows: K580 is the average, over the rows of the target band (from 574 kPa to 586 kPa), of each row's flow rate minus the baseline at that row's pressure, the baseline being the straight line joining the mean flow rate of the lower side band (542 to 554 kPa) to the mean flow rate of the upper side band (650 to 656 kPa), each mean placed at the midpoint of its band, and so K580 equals 2.7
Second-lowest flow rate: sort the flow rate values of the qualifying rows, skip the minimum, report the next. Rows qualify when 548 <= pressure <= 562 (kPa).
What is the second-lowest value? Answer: 30.2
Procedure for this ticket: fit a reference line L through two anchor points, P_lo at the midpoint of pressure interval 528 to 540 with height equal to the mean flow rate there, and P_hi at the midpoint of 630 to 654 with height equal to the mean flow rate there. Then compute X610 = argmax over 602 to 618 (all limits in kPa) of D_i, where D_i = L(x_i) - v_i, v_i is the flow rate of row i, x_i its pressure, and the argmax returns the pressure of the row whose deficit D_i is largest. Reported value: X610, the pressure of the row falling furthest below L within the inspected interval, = 617.0 kPa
